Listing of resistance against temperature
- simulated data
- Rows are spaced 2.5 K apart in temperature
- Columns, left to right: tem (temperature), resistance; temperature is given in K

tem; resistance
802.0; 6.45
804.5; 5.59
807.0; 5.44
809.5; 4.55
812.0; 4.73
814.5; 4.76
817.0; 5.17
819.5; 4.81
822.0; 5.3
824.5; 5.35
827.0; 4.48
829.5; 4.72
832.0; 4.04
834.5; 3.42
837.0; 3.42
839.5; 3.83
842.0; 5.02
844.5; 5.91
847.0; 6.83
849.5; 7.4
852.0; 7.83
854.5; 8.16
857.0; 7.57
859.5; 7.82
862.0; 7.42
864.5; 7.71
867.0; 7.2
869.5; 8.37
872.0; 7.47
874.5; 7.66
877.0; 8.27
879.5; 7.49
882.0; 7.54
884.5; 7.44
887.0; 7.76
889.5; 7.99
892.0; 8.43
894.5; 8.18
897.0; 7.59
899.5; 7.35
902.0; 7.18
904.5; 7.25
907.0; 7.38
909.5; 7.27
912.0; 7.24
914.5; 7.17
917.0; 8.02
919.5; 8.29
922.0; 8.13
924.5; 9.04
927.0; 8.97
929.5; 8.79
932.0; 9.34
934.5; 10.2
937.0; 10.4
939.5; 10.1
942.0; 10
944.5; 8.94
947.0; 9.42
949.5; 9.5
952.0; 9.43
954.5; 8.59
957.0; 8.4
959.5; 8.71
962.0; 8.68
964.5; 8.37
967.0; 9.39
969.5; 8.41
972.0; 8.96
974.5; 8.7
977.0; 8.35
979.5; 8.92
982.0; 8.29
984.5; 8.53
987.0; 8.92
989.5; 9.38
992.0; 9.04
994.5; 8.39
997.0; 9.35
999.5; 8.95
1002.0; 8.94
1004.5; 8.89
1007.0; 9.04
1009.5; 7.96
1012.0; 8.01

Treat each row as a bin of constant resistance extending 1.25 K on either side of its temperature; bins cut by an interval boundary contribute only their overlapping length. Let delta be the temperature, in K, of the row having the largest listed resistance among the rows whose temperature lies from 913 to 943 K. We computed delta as 937.0 K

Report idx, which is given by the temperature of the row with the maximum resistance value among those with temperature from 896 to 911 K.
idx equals 897.0 K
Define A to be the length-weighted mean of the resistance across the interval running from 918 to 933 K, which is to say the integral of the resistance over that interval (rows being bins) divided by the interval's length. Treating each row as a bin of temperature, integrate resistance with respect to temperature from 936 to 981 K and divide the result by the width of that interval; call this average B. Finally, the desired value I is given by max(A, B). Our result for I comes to 9.1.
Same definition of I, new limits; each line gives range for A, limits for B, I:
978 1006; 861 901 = 8.9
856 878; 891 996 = 8.6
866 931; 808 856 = 7.8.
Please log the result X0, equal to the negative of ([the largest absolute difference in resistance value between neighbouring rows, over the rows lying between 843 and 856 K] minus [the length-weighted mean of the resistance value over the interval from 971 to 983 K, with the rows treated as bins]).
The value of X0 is 7.7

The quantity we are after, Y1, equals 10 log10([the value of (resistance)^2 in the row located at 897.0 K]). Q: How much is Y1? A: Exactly 17.6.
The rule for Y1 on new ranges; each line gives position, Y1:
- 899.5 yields 17.3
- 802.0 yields 16.2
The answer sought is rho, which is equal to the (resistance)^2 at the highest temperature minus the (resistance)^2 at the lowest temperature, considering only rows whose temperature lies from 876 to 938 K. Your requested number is 40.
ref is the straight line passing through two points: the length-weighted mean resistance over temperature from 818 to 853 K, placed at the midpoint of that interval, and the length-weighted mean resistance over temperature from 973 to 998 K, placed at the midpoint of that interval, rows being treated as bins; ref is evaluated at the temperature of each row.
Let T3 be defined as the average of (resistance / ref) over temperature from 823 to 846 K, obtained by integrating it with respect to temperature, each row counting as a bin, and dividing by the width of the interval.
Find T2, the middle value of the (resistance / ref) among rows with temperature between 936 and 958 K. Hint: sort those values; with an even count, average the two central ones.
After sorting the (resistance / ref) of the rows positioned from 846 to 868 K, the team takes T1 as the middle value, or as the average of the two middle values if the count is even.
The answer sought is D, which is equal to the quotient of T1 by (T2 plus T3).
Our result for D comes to 0.64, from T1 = 1.34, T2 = 1.20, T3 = 0.88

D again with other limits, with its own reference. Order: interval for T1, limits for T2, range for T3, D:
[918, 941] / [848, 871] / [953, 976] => 0.52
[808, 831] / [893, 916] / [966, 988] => 0.49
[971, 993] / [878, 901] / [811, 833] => 0.46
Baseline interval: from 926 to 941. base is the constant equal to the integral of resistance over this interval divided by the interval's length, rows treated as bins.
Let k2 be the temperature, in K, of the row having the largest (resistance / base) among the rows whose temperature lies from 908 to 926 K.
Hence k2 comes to 924.5 K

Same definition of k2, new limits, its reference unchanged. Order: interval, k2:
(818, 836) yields 824.5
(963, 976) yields 967.0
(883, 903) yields 892.0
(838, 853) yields 852.0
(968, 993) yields 989.5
